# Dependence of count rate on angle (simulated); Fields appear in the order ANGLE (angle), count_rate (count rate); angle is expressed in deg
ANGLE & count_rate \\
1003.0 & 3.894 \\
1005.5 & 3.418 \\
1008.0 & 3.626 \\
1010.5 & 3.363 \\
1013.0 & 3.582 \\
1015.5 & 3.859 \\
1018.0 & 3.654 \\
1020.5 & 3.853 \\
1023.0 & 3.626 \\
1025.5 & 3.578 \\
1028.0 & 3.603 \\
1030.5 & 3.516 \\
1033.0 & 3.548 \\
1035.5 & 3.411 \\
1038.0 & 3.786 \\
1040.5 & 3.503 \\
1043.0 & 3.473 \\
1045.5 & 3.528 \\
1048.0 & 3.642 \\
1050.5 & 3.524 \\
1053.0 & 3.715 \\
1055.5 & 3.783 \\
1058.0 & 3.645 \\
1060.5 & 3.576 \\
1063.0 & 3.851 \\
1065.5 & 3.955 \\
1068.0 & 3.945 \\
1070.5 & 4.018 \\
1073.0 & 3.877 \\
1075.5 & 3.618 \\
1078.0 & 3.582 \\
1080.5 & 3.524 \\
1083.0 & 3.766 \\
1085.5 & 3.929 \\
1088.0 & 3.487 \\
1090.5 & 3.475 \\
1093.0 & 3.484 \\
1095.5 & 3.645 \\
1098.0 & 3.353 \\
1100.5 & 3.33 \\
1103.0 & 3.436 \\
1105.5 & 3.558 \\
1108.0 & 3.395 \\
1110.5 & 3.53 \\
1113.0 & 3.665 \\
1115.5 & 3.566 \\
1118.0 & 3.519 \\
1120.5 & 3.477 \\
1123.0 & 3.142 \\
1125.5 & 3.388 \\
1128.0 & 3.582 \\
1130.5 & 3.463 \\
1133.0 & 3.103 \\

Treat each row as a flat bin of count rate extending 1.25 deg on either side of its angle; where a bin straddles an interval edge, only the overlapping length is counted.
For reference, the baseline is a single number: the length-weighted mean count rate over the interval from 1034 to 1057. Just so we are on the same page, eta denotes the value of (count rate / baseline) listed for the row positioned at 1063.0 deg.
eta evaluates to 1.07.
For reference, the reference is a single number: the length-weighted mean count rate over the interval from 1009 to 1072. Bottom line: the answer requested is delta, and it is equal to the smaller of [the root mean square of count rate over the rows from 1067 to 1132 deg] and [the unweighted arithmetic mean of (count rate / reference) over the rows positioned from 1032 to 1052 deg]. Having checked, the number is 0.97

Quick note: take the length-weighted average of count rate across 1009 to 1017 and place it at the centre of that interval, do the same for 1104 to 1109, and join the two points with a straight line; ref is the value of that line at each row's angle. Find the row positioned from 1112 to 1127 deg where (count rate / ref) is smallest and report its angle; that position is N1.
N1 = 1123.0 deg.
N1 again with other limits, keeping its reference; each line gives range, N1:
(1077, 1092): 1090.5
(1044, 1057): 1045.5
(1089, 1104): 1100.5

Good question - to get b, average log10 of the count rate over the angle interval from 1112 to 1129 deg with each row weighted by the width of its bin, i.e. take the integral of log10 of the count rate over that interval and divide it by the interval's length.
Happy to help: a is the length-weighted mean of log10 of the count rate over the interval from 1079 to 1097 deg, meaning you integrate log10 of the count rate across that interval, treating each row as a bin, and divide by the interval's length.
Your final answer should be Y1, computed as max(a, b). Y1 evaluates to 0.557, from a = 0.557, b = 0.540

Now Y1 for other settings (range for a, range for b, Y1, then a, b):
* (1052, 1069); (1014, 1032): 0.577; 0.577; 0.564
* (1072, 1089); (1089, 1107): 0.566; 0.566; 0.540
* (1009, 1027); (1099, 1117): 0.561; 0.561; 0.543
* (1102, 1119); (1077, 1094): 0.557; 0.547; 0.557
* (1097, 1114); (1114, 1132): 0.540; 0.540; 0.537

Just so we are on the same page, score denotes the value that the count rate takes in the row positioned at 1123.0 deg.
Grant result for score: 3.142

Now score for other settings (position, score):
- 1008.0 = 3.626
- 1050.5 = 3.524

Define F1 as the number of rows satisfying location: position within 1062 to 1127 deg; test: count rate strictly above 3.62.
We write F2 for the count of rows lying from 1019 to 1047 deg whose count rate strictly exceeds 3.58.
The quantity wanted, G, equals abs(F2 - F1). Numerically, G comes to 5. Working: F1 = 9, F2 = 4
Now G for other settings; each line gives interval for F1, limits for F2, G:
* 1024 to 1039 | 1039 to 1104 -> 13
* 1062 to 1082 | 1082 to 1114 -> 1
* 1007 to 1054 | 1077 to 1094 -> 5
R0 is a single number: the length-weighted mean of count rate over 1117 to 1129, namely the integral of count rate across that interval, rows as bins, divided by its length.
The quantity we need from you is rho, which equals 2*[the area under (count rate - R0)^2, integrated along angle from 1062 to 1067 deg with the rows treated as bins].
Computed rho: 2.44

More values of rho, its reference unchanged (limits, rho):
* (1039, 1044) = 0.12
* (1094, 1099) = 0.28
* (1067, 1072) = 3.17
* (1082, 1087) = 1.87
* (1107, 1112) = 0.10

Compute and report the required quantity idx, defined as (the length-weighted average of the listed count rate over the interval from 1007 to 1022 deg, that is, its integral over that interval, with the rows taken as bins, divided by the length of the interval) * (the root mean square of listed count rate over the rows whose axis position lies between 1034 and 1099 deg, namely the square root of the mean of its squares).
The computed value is 13.39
